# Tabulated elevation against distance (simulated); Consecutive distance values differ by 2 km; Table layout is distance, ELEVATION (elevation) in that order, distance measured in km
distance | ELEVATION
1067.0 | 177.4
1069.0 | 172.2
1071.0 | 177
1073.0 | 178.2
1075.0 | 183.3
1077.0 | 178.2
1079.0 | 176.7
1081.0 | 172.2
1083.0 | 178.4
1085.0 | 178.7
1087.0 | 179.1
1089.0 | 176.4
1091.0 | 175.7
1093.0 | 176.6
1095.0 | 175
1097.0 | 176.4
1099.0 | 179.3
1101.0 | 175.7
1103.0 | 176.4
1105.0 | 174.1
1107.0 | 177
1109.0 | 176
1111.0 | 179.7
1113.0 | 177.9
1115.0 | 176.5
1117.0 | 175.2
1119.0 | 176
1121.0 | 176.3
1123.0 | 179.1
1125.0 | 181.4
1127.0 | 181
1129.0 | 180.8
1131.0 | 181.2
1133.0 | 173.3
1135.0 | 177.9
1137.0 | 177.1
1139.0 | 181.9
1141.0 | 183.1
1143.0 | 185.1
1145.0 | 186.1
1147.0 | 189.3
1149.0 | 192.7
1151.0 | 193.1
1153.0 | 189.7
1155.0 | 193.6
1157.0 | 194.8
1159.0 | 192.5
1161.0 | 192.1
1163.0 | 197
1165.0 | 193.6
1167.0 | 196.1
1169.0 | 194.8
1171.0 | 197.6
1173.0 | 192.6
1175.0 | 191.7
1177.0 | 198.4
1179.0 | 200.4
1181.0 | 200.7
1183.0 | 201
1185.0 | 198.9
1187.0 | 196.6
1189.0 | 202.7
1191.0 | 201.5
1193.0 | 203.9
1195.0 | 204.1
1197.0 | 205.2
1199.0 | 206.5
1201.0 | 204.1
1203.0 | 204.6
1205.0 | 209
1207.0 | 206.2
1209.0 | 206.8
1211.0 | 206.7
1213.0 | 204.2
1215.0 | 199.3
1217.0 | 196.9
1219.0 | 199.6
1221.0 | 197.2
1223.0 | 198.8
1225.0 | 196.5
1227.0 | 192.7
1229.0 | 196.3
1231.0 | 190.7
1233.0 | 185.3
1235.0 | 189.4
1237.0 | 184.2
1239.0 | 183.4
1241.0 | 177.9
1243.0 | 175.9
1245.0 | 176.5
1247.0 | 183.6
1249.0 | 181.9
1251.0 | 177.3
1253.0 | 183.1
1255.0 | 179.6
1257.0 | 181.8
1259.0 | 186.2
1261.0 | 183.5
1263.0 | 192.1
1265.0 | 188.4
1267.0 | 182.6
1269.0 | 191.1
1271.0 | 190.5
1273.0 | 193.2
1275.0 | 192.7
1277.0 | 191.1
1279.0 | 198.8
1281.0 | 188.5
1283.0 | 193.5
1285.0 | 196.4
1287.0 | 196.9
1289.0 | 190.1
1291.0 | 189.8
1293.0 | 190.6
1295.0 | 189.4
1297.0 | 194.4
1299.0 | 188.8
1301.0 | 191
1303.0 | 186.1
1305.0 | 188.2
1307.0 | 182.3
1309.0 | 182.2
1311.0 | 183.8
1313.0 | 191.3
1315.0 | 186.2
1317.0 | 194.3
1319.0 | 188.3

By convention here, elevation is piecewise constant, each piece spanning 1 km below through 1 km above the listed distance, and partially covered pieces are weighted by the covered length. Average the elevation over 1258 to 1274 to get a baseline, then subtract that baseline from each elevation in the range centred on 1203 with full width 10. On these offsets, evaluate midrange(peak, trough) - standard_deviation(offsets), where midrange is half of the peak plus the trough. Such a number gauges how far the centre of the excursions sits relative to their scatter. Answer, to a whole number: 16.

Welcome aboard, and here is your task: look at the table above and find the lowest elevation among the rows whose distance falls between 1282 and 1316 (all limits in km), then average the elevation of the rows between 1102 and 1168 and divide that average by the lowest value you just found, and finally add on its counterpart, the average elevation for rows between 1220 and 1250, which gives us 188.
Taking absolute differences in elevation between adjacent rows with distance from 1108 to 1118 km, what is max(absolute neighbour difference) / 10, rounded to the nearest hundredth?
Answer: 0.37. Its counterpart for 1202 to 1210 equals 0.44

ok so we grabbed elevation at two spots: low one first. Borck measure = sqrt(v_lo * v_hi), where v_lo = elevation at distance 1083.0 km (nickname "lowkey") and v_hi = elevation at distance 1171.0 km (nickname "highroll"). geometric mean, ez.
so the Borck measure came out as 188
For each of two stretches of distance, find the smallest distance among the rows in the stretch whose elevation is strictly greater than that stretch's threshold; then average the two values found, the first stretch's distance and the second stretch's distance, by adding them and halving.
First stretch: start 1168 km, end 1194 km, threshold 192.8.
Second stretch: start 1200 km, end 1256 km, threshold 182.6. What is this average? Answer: 1185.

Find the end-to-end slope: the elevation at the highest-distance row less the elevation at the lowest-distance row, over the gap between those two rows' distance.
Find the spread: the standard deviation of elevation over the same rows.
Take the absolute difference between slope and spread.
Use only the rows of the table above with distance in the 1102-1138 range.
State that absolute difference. 2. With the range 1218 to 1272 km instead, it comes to 7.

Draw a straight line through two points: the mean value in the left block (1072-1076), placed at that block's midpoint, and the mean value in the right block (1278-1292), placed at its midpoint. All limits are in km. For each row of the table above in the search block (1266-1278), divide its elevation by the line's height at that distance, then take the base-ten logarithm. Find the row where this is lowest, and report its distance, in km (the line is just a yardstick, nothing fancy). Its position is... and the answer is 1267.0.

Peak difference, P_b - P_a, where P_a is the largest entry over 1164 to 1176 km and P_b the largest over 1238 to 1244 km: -14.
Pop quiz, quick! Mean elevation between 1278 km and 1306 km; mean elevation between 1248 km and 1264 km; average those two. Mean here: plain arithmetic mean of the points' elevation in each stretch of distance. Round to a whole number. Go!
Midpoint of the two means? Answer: 187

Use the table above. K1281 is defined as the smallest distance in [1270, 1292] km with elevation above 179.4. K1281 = 1271.0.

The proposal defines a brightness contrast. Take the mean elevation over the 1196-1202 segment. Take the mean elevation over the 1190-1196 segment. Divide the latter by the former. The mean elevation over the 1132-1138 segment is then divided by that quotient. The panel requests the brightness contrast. 178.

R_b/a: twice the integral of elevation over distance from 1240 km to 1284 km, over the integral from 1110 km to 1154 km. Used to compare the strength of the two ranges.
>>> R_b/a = 2.05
